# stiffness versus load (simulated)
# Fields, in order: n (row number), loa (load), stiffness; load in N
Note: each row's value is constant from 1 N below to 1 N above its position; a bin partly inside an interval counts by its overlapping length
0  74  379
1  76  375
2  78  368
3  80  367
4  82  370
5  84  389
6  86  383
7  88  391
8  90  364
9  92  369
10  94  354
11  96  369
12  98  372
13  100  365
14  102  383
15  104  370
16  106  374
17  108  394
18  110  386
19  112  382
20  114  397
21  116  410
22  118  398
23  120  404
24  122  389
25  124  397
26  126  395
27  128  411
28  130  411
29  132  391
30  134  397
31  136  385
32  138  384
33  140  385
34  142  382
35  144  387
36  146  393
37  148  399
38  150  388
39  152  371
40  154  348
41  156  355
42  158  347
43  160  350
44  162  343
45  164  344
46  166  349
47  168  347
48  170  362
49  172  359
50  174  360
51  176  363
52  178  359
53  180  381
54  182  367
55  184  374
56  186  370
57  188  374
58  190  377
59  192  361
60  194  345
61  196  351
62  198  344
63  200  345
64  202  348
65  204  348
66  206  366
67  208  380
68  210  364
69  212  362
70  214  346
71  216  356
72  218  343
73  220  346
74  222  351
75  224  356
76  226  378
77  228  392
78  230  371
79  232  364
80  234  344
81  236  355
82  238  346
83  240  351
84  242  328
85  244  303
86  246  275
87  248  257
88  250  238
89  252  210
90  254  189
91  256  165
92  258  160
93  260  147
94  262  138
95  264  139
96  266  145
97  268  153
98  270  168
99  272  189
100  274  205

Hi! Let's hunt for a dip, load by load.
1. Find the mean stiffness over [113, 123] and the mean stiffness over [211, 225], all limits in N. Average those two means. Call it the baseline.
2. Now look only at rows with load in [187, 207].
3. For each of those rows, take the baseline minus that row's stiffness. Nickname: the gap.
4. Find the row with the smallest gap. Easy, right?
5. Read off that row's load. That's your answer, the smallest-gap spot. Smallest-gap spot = 190 N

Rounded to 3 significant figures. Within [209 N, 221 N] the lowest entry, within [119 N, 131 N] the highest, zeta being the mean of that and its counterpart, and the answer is 377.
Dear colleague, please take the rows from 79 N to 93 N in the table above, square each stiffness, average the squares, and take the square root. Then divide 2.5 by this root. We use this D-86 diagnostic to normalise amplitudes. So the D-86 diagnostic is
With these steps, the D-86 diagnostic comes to 0.0066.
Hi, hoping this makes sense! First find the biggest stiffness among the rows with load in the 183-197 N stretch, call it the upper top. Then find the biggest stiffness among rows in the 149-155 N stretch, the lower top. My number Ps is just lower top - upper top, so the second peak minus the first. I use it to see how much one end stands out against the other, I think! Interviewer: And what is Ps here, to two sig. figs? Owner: 11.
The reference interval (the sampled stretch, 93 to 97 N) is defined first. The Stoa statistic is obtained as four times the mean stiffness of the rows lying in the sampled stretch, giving 1446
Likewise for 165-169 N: 1392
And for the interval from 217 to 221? 1378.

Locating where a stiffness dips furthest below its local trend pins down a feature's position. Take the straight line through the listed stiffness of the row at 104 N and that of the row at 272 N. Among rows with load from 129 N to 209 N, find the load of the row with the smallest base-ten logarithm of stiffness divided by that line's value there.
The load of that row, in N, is 154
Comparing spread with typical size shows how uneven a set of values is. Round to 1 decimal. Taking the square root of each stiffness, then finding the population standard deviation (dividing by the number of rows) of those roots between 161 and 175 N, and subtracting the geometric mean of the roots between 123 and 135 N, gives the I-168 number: -19.8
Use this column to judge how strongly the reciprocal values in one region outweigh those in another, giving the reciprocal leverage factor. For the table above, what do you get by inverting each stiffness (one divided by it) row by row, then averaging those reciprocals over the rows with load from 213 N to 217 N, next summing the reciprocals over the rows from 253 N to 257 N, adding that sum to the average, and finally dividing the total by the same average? 5.0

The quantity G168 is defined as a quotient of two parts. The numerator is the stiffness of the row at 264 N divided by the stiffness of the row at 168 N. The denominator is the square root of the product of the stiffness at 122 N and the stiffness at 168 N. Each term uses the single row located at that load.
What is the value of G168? 0.0011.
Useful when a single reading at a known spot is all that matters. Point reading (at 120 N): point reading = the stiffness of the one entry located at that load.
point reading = 404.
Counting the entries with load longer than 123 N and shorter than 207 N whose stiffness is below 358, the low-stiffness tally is 14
